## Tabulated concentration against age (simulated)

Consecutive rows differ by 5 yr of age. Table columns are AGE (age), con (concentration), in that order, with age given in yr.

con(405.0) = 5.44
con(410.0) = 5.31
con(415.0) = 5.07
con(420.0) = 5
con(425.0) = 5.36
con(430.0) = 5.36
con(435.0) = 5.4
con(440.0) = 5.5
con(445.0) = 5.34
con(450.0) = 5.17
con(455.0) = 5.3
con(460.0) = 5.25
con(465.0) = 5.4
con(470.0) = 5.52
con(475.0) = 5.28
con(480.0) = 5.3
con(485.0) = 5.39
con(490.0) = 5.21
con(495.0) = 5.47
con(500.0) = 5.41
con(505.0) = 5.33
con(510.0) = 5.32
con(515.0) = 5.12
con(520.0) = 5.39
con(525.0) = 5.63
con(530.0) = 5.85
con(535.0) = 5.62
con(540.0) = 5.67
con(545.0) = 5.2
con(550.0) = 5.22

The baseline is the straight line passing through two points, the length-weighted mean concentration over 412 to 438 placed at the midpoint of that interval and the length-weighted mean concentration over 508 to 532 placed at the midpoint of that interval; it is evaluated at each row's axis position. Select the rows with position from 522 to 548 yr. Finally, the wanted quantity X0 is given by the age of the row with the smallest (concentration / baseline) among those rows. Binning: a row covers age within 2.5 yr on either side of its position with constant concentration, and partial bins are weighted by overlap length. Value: 545.0 yr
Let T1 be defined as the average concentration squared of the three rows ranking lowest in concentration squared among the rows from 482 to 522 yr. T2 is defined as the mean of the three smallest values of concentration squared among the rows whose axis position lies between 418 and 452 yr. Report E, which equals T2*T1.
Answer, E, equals 728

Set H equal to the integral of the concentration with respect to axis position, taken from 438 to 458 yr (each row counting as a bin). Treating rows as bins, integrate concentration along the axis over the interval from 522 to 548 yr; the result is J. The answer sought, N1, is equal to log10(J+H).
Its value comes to 2.40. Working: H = 106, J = 145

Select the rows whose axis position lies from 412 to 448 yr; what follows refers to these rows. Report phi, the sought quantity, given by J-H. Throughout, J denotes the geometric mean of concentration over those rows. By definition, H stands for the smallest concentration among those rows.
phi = 0.29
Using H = 5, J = 5.29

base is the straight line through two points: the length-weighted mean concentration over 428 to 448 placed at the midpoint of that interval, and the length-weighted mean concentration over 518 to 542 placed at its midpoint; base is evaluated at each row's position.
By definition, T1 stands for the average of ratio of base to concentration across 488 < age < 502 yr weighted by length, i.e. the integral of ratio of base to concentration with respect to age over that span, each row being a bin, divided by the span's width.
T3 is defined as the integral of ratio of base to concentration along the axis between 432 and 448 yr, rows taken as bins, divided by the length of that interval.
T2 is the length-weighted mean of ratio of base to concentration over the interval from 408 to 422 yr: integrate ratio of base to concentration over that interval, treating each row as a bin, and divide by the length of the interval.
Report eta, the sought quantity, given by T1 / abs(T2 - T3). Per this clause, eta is 24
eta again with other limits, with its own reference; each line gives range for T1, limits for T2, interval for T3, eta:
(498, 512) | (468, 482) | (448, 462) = 78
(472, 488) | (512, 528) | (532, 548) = 99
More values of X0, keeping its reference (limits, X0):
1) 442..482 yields 450.0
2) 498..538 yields 515.0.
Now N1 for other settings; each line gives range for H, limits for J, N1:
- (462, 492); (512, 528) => 2.39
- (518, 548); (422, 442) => 2.44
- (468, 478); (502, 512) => 2.03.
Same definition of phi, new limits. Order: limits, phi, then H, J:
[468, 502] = 0.16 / 5.21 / 5.37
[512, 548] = 0.37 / 5.12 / 5.49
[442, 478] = 0.15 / 5.17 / 5.32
